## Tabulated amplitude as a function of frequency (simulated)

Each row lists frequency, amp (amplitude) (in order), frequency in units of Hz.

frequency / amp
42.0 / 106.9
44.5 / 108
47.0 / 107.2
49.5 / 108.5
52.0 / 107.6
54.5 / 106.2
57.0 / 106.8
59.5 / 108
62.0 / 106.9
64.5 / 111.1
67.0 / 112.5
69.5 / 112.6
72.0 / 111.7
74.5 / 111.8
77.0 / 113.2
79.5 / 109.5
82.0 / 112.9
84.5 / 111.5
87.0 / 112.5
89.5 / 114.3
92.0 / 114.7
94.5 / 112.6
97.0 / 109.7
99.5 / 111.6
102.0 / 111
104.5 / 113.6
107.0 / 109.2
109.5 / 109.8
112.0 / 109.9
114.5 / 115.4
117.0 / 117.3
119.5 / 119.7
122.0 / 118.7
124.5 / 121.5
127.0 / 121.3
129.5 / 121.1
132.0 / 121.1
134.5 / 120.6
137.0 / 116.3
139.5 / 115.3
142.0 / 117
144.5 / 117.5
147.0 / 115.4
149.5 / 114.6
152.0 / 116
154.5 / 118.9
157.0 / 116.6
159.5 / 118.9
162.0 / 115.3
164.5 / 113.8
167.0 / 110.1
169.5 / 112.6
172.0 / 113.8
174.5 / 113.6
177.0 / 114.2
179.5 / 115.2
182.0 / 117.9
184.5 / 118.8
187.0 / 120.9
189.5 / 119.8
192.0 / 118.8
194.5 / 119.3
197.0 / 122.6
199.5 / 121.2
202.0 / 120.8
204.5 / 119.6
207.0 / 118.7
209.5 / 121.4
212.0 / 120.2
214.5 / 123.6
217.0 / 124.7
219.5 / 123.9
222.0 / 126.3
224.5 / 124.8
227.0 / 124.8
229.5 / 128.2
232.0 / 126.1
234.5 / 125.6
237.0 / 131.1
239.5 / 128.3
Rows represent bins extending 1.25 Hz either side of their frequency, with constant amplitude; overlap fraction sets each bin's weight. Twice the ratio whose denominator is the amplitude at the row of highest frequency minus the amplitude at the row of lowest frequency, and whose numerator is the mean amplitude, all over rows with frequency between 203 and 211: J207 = 133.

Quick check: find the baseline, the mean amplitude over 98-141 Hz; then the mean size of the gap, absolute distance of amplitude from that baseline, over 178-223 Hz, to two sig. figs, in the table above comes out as 4.8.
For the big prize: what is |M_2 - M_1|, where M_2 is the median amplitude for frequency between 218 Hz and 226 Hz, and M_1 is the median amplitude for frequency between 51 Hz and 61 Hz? 18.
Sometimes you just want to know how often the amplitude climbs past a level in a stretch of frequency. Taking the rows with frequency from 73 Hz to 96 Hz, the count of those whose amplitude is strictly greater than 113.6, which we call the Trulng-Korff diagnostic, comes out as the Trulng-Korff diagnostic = 2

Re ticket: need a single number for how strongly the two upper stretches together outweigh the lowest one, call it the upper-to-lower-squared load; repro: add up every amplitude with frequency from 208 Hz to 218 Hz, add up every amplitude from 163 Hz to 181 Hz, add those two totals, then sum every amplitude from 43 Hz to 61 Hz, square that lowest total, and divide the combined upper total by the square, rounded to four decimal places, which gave 0.0023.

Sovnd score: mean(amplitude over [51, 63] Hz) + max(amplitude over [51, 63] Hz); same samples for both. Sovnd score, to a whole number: 215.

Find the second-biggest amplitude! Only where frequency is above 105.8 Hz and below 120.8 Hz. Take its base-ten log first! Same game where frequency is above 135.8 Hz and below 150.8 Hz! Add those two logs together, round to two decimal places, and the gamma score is 4.14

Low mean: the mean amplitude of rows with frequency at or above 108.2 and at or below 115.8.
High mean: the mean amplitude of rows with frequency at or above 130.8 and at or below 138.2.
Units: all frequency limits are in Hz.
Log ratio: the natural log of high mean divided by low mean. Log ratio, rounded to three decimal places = 0.066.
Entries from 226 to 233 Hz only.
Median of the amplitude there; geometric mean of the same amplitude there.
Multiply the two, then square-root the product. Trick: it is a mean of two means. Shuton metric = 126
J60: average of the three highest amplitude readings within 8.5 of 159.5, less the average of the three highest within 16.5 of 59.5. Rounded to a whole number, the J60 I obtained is 6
